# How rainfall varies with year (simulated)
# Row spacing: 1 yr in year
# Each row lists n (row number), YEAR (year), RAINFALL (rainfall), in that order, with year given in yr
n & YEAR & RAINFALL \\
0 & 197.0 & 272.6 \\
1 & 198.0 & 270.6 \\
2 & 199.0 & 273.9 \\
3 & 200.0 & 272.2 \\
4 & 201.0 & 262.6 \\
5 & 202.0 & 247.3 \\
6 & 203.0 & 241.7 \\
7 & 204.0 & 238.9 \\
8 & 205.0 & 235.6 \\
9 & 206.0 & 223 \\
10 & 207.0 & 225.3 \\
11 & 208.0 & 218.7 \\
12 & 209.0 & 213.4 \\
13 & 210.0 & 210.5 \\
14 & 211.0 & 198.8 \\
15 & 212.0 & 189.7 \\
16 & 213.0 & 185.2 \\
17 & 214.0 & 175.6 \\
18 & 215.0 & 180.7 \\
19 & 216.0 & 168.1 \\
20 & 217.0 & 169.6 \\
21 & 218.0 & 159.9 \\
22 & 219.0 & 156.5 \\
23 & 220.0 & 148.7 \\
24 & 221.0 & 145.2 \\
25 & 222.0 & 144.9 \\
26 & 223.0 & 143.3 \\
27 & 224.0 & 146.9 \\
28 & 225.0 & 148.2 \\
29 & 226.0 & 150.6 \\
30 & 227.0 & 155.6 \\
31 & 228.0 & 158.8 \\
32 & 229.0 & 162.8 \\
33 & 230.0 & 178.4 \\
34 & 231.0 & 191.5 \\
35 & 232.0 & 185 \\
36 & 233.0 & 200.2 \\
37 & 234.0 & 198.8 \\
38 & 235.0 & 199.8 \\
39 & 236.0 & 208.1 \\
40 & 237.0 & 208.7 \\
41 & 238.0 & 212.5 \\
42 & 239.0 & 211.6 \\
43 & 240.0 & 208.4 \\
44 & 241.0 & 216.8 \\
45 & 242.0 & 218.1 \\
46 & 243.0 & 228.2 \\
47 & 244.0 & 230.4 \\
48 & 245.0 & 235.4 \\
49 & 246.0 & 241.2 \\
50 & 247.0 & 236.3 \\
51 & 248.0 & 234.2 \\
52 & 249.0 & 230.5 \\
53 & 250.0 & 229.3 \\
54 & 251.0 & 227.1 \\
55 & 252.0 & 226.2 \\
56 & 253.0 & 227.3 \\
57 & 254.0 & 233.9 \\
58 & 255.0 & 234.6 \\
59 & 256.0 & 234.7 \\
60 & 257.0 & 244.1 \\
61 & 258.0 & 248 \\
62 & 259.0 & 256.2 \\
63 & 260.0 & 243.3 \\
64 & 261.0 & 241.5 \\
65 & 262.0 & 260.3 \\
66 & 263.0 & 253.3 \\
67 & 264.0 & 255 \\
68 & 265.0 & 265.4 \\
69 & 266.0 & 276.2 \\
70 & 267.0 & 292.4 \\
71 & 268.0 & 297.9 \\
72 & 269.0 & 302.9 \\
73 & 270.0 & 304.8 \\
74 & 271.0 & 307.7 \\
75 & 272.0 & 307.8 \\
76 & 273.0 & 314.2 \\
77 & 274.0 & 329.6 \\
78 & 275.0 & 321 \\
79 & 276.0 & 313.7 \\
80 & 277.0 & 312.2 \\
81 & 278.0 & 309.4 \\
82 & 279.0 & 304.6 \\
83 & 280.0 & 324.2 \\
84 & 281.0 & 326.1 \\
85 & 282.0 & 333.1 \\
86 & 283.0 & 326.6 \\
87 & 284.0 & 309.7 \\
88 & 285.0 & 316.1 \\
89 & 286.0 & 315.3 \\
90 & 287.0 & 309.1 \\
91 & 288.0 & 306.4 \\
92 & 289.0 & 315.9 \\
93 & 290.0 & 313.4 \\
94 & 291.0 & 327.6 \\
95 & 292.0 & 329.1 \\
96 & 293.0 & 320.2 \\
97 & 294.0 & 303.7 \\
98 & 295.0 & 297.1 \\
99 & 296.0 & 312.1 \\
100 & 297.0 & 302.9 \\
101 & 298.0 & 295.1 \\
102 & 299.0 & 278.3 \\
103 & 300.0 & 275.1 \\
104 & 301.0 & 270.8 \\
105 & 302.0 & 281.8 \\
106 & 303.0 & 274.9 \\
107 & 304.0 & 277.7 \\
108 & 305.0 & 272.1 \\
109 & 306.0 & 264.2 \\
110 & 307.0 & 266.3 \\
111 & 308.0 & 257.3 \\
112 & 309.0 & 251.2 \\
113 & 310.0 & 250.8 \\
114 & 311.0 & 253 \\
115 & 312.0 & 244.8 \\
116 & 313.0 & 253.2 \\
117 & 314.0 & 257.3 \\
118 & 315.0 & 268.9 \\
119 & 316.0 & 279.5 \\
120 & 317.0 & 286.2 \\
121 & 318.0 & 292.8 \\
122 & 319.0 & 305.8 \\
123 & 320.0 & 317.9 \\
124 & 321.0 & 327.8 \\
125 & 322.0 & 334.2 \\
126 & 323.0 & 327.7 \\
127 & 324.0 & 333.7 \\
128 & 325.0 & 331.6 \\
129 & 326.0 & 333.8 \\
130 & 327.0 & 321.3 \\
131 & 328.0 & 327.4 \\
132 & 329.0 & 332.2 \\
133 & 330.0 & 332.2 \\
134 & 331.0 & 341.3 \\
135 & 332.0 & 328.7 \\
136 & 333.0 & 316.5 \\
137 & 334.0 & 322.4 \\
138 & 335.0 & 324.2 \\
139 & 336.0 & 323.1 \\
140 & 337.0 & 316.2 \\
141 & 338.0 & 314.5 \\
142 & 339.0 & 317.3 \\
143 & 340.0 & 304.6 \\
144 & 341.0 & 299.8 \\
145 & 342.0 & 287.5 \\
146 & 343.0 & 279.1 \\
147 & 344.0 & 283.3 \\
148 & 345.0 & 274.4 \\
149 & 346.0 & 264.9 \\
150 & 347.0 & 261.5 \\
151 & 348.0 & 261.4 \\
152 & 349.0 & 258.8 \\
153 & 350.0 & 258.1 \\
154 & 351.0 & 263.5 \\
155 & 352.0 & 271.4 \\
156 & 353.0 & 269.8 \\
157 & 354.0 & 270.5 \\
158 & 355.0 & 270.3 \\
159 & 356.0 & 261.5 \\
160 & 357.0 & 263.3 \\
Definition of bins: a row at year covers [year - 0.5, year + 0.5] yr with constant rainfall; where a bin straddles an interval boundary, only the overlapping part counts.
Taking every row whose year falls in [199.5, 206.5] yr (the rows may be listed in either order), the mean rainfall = 246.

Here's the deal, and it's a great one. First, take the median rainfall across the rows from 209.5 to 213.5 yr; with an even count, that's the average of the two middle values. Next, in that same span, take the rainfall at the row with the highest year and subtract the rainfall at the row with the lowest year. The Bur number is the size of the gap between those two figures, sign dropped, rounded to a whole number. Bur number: 220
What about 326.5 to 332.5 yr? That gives 323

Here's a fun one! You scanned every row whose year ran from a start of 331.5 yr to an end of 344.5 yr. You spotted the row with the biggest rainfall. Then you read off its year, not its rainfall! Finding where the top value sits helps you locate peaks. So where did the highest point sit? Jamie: 332.0 yr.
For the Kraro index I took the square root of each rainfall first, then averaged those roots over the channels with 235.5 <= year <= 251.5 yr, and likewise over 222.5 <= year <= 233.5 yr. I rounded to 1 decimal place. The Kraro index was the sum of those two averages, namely 27.8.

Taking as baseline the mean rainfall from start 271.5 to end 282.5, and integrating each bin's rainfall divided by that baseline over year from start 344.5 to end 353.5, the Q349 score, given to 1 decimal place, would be 7.5 yr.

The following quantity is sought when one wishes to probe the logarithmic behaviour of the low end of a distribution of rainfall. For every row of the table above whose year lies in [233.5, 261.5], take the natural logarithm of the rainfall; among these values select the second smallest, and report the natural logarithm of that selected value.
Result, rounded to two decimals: 1.67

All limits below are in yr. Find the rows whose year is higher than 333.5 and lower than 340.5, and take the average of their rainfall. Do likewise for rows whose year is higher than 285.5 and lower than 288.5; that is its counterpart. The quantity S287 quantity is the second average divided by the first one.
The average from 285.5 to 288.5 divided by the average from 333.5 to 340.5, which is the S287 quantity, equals 0.98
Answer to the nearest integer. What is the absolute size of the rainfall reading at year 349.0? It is 259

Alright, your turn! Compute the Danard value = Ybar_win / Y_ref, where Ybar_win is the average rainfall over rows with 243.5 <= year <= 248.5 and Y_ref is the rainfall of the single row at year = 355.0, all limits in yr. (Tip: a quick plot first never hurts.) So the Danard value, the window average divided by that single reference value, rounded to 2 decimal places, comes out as 0.87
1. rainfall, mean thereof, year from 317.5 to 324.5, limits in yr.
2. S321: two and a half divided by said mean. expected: 0.0078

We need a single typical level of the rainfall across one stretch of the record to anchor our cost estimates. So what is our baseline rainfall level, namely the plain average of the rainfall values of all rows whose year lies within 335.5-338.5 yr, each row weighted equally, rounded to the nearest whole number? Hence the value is 318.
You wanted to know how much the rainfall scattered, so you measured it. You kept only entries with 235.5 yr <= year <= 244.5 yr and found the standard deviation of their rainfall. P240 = 8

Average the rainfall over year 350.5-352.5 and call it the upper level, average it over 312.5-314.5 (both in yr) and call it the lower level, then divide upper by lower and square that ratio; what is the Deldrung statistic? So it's 1.1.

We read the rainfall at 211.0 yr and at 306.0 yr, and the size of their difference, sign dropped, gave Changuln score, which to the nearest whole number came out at 65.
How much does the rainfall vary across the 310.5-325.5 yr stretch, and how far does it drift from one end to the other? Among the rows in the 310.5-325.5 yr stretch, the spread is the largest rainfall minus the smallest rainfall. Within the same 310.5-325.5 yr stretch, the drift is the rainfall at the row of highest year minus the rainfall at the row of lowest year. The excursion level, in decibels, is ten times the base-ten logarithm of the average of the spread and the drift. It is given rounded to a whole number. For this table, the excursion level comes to 19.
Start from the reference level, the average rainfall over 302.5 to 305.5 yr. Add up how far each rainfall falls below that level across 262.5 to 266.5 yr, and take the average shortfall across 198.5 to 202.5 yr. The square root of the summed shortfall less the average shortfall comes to 6.2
